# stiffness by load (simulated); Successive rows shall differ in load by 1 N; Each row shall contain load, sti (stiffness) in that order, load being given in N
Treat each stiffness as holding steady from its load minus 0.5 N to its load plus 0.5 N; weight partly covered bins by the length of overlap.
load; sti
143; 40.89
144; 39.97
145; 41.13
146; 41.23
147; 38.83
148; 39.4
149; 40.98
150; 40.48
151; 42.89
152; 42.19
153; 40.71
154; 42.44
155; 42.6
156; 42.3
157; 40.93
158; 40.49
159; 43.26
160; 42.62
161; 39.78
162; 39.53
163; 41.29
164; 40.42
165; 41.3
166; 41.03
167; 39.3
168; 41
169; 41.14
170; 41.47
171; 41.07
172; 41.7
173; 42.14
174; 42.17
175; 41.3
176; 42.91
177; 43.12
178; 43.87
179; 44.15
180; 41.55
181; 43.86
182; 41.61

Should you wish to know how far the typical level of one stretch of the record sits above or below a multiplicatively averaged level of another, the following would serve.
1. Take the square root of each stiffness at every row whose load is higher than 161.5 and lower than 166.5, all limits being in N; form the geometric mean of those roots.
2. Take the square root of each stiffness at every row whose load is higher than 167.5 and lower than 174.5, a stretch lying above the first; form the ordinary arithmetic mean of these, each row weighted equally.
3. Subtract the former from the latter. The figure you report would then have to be 0.064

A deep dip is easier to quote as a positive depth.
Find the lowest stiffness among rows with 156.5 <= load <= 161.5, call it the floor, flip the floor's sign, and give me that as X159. -39.8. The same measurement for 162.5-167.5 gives -39.3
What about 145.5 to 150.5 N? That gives -38.8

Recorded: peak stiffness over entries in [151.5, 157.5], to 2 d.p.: 42.60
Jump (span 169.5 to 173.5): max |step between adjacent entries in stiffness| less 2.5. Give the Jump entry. -1.9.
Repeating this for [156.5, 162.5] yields 0.3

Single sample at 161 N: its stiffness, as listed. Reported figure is 39.78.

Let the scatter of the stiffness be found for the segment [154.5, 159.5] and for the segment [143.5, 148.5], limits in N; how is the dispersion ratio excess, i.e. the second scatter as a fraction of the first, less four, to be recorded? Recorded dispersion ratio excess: -3.1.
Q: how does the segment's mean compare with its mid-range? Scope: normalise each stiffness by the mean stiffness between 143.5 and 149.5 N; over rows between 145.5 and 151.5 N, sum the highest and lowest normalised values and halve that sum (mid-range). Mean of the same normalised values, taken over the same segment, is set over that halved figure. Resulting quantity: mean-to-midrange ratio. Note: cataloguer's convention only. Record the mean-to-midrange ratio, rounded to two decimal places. 0.99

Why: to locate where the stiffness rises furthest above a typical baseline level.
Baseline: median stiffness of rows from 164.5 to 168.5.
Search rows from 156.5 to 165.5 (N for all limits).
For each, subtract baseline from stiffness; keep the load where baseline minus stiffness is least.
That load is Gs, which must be 159 N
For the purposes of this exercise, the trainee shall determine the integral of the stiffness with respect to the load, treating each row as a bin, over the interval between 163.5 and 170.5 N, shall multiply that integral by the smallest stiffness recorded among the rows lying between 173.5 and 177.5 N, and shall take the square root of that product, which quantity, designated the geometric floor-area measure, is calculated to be 109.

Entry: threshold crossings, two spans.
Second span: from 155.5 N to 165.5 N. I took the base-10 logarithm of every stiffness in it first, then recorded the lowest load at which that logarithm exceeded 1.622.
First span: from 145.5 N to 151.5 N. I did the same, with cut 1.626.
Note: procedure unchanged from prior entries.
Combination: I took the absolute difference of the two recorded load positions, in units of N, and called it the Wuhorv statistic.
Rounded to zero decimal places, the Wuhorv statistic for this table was 5 N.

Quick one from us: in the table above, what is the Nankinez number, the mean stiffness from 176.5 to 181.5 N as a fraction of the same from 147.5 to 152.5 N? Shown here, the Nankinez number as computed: 1.052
